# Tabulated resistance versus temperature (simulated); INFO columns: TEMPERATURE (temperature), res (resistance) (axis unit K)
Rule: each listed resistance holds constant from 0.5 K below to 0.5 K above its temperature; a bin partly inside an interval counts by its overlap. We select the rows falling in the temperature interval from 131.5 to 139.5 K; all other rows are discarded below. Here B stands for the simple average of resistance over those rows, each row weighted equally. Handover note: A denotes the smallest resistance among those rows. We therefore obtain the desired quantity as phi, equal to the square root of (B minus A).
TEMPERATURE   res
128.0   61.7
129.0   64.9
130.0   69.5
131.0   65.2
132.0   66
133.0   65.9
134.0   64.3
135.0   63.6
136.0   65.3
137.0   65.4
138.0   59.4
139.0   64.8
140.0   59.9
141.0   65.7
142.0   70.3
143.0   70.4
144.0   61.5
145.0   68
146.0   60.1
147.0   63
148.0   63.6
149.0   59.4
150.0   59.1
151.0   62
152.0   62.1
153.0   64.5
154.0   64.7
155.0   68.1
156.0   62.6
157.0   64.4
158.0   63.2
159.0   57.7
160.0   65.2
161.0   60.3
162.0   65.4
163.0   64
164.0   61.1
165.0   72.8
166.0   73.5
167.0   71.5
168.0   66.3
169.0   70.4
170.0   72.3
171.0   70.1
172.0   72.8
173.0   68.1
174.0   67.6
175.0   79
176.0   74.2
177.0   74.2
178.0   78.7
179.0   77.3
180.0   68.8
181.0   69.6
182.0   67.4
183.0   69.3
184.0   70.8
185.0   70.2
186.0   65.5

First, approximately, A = 59.4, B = 64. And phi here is 2.22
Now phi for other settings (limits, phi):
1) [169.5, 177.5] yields 2.17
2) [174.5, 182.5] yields 2.50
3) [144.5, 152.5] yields 1.75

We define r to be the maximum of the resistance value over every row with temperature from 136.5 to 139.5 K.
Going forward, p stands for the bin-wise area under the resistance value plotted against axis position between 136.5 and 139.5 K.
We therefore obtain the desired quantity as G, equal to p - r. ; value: 124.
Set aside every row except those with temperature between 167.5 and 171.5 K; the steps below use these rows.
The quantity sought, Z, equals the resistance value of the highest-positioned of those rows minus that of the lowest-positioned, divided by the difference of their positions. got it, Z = 1.3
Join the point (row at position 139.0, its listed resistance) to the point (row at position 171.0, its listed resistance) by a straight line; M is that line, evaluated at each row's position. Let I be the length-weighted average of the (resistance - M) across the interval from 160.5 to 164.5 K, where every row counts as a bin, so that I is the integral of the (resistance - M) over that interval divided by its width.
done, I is -6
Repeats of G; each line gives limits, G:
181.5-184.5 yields 137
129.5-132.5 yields 131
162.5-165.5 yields 125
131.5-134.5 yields 130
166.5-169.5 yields 137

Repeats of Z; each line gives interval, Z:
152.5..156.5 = -0.6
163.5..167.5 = 3.5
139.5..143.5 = 3.5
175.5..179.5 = 1.0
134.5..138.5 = -1.4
